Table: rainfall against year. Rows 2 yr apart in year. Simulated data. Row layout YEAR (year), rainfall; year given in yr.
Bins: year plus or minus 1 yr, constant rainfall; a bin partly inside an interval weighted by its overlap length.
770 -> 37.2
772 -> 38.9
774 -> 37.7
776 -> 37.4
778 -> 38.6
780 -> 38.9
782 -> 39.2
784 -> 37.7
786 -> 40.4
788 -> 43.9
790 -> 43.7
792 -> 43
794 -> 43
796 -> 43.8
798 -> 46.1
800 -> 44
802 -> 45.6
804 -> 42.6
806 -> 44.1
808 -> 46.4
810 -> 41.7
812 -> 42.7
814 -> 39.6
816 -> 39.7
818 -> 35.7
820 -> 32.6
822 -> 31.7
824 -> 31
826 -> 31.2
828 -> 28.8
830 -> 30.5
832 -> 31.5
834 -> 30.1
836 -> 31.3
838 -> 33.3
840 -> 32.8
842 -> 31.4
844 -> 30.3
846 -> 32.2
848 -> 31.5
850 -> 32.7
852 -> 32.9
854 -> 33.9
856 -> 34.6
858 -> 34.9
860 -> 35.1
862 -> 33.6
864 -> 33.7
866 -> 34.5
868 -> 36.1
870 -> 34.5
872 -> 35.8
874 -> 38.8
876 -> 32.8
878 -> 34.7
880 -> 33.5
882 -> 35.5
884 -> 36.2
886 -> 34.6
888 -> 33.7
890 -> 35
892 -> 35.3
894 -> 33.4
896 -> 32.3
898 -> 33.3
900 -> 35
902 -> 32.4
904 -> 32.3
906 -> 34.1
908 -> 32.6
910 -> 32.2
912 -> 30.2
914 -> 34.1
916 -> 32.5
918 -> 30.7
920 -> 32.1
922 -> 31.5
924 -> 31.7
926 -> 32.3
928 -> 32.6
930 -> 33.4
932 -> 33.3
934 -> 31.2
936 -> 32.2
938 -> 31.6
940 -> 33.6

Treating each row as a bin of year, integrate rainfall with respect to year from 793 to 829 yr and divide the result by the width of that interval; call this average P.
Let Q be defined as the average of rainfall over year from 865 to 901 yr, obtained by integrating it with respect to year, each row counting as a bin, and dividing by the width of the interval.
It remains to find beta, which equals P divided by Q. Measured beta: 1.14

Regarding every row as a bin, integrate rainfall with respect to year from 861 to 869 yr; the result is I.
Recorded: 276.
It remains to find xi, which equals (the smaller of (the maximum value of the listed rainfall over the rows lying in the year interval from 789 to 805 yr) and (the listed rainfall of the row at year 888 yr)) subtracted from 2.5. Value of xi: -31.2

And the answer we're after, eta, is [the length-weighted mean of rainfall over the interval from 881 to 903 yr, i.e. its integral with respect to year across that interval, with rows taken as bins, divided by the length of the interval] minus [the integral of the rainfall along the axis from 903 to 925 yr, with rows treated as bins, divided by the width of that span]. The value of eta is 2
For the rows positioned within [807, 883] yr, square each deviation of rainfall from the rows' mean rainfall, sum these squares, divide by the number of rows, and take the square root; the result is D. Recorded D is 3.7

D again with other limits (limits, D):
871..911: 1.6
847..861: 1.2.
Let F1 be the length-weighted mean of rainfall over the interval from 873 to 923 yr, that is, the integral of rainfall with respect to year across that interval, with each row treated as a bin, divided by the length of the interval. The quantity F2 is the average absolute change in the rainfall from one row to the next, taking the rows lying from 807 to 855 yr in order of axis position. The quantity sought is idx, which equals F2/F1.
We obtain 0.046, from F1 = 33.6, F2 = 1.54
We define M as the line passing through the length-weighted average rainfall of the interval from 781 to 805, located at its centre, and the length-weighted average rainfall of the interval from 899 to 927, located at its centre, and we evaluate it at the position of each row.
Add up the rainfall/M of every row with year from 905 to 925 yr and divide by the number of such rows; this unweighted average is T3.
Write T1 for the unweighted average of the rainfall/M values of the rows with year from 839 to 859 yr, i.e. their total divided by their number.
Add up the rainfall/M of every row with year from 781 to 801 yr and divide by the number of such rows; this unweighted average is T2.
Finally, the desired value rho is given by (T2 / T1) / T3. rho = 1.15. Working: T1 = 0.86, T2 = 0.990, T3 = 1.00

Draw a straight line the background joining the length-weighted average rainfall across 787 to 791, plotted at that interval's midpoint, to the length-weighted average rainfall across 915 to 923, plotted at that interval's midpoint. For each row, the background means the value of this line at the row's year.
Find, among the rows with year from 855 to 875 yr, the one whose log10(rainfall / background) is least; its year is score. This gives 862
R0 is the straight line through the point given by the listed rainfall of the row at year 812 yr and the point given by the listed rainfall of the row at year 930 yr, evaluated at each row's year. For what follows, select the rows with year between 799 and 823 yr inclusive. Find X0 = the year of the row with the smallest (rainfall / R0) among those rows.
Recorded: 822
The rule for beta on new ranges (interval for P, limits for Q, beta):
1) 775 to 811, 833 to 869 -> 1.28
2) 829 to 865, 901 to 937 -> 1.01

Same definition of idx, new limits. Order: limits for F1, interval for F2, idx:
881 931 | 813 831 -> 0.049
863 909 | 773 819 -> 0.049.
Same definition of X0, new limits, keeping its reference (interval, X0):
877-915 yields 912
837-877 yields 844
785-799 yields 786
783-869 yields 828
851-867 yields 852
